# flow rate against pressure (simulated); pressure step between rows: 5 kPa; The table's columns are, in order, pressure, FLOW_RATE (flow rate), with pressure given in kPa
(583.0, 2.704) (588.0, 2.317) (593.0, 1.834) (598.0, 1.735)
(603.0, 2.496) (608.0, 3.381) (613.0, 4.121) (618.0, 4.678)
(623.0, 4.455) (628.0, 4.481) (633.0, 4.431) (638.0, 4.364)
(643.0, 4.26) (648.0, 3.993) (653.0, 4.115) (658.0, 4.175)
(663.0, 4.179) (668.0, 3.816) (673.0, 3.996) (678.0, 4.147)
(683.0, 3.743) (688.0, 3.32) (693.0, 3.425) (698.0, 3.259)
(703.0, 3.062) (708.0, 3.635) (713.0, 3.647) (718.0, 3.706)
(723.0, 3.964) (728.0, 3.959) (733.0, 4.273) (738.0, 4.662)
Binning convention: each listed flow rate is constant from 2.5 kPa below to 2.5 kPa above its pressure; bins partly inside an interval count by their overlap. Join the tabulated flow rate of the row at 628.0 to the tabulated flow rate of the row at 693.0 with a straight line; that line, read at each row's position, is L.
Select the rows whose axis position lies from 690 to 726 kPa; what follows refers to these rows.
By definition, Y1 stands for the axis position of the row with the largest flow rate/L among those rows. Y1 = 723.0 kPa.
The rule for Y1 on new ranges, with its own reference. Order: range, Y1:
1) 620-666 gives 663.0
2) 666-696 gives 678.0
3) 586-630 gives 618.0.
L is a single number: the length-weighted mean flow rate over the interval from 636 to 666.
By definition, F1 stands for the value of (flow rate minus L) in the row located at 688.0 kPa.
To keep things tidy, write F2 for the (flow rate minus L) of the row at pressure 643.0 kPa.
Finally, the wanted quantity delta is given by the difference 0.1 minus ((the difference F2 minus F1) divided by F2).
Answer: -10.6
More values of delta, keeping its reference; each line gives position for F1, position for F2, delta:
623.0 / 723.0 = -2.3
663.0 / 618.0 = -0.9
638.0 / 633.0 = -0.2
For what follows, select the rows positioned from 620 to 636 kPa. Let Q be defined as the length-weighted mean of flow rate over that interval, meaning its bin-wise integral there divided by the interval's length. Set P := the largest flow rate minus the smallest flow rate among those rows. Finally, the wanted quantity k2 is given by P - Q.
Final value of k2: -4.4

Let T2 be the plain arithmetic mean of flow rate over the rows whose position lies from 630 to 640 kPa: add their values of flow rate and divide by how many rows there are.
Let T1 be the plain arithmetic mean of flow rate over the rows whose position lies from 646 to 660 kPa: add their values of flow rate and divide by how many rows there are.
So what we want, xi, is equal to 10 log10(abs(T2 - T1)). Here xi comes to -5.2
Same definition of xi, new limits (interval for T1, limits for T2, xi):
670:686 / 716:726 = -9.0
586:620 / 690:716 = -3.3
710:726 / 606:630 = -3.5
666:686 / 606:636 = -4.8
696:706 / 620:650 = 0.7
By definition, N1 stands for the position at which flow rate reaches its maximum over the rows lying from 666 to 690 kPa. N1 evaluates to 678.0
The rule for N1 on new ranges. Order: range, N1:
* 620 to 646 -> 628.0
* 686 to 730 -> 723.0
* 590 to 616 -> 613.0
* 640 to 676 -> 643.0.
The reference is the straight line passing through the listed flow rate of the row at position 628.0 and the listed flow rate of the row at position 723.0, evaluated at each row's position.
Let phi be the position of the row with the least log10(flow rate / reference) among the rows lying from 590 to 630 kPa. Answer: 598.0 kPa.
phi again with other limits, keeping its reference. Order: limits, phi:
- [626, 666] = 648.0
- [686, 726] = 703.0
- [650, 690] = 688.0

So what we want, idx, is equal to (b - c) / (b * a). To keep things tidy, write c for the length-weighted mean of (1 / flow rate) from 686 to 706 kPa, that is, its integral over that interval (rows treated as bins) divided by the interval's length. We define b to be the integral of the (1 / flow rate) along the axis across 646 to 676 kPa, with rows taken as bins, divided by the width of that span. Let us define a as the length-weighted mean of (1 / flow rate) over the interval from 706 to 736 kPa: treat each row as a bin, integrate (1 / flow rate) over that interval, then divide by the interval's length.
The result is -0.9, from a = 0.259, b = 0.247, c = 0.306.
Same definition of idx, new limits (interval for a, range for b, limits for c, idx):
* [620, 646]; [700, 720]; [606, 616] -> 0.3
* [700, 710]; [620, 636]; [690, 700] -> -1.1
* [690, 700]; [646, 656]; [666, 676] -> -0.1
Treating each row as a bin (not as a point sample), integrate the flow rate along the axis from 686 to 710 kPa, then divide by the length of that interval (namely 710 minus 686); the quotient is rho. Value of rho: 3.3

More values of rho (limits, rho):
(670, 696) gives 3.7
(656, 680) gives 4.1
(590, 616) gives 2.7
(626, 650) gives 4.3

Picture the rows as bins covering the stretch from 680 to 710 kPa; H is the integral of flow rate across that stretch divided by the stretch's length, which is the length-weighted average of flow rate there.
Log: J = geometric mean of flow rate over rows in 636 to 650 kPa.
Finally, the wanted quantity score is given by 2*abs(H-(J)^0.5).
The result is 2.7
